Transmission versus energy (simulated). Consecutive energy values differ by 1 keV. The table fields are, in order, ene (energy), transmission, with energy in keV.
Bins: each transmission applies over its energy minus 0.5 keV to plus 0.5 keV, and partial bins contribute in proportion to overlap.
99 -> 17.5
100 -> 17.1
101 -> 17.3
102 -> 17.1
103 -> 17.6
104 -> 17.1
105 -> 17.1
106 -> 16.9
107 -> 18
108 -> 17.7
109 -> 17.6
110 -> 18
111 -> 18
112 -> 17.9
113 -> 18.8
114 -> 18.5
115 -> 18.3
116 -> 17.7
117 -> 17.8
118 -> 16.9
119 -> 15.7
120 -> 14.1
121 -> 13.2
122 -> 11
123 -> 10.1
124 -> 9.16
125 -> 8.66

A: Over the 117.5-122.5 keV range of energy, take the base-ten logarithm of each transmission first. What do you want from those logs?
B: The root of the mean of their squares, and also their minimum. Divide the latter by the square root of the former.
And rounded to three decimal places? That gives 0.972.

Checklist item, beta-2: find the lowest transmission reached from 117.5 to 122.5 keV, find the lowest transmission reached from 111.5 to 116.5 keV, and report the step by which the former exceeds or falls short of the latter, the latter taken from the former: -7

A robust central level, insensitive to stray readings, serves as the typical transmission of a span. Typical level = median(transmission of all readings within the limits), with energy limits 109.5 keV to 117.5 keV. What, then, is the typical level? 18.0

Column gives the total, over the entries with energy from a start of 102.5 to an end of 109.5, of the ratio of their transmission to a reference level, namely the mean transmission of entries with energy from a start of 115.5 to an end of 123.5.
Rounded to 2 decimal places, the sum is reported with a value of 8.38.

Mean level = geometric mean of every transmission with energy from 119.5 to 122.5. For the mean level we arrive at 12.7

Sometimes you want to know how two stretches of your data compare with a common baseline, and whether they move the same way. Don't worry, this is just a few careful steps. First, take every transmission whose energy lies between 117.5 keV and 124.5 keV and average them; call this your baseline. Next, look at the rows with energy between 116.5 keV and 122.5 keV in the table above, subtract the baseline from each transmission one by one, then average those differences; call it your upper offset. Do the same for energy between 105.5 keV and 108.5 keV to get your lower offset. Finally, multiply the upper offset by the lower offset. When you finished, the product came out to 9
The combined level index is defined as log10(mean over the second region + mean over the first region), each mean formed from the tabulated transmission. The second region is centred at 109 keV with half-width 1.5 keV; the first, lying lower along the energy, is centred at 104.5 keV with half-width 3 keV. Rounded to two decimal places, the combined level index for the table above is 1.54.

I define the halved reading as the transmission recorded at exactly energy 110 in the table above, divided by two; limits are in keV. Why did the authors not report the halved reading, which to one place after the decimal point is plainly 9.0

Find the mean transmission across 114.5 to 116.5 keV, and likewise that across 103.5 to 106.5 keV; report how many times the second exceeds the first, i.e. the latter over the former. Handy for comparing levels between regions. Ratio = 0.95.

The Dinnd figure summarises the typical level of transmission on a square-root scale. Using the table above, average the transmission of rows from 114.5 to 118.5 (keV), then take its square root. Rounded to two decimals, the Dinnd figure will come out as 4.20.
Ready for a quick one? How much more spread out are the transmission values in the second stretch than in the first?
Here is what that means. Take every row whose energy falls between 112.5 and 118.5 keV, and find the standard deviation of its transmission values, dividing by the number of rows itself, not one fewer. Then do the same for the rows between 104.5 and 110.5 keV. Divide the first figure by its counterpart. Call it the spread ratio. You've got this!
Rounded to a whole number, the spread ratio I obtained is 1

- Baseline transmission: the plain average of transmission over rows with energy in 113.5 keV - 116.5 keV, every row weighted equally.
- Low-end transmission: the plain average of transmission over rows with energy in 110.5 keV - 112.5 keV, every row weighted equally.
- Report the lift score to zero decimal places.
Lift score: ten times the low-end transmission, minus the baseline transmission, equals 161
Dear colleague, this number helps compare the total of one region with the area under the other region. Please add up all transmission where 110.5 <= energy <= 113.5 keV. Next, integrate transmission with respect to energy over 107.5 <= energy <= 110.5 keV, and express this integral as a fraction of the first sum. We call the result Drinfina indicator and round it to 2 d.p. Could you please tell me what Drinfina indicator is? 0.97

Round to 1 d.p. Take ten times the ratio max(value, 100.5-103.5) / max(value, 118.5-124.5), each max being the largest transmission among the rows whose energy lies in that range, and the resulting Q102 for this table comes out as 11.2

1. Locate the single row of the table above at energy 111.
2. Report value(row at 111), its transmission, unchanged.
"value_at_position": 18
